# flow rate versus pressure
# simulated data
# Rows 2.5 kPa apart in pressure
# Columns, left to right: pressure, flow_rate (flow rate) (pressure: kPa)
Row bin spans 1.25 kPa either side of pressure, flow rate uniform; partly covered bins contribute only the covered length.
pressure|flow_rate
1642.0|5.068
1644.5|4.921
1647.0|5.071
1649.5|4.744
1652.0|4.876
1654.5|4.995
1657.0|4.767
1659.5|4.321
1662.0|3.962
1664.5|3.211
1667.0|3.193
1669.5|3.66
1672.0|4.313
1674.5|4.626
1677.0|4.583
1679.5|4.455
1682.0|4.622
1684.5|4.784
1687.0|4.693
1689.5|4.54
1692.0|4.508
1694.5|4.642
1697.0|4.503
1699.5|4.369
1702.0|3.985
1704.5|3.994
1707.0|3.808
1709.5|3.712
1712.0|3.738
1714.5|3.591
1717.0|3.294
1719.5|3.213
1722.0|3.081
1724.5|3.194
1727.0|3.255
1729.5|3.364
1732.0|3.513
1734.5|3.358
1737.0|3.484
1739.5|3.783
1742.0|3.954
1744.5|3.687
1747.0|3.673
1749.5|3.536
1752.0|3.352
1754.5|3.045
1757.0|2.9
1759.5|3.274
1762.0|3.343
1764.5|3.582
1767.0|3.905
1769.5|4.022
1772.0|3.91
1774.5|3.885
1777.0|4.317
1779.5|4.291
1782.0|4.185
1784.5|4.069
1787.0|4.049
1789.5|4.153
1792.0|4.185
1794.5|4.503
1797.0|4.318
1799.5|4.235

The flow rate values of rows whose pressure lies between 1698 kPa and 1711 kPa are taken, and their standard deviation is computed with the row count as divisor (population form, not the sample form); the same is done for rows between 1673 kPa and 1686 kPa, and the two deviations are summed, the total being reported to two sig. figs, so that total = 0.33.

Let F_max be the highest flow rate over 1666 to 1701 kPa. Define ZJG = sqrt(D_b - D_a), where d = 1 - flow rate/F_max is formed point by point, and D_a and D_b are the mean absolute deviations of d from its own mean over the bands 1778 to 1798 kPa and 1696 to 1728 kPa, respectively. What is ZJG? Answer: 0.231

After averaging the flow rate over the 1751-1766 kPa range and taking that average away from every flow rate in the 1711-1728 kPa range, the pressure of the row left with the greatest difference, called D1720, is 1712.0 kPa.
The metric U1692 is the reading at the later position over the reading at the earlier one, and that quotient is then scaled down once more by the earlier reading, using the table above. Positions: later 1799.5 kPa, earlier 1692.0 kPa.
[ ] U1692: 0.21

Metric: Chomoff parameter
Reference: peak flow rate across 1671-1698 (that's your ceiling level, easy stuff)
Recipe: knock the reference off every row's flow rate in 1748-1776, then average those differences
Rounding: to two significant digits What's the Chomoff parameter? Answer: -1.3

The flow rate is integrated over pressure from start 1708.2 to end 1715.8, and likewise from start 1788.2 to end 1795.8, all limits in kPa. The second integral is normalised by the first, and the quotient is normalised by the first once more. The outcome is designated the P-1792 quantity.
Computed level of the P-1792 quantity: 0.042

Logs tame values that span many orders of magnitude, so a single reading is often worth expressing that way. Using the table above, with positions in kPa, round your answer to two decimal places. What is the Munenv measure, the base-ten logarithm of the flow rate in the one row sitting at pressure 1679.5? 0.65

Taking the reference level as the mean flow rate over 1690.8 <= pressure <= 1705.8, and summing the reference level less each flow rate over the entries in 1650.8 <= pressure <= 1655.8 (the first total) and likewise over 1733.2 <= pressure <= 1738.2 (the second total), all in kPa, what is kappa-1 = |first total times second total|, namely 2.20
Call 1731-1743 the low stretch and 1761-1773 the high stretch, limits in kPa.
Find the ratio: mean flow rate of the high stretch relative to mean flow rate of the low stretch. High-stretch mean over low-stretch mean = 1.04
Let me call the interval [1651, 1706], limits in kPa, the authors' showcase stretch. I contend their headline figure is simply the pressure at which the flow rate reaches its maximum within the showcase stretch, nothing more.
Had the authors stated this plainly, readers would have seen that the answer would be 1654.5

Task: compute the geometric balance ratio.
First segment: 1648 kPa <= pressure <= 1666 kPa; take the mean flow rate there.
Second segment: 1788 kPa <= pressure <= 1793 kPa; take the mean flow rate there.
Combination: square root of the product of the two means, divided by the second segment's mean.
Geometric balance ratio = 1.03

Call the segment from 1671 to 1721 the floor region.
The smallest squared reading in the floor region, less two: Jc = 8.3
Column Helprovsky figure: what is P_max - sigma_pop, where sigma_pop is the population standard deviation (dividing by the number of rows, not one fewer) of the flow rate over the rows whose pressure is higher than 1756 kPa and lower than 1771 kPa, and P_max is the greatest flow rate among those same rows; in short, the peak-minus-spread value 3.64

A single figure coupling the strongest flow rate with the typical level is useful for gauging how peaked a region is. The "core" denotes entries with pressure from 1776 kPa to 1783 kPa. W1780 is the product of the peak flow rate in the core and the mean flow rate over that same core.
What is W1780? 18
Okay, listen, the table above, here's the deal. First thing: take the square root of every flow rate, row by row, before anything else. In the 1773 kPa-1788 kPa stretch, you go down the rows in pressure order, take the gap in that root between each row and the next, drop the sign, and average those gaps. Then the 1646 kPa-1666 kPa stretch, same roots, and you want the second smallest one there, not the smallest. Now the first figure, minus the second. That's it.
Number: -1.96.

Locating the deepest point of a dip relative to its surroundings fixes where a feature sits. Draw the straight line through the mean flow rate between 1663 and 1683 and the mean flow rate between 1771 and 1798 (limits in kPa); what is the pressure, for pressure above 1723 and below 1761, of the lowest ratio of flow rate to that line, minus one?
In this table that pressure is 1757.0 kPa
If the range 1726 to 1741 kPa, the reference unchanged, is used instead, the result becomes 1727.0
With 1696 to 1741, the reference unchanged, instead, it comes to 1722.0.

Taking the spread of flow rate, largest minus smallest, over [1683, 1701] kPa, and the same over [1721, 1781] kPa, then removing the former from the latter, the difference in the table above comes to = 1.0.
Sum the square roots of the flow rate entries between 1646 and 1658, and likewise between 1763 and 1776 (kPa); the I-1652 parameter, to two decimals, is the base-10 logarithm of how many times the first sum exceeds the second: 0.05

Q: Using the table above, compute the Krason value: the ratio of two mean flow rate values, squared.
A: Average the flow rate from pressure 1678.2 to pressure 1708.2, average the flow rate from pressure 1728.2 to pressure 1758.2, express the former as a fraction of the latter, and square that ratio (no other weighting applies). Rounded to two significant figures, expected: 1.6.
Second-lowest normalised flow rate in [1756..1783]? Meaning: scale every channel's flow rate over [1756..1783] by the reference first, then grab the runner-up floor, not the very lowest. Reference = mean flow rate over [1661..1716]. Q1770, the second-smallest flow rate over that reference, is 0.79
